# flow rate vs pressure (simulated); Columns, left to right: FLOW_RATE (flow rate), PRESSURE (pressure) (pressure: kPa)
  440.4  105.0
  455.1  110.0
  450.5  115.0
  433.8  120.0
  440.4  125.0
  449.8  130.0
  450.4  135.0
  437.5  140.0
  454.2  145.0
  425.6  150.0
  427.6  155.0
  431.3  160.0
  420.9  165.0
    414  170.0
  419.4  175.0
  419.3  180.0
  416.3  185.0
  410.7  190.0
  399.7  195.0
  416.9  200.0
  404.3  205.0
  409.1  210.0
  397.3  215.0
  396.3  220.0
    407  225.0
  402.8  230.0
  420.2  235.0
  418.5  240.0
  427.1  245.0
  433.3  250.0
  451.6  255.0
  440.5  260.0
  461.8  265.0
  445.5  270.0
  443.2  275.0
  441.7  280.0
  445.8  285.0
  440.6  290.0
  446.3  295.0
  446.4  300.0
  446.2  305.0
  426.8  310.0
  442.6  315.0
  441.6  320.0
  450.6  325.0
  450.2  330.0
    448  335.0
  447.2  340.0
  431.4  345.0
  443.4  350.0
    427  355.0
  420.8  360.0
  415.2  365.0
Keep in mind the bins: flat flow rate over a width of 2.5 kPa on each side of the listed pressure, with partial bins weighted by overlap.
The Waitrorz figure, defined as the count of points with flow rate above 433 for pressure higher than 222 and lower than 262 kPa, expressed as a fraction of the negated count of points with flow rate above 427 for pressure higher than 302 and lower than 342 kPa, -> -0.43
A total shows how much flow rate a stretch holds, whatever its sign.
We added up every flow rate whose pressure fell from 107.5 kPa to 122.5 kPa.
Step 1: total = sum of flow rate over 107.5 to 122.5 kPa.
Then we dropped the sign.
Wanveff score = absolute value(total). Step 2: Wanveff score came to 1339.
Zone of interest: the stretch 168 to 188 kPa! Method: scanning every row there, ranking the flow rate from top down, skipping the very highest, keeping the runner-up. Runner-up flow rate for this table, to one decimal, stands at 419.3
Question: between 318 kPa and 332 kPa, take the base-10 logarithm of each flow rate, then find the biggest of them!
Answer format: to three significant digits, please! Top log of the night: 2.65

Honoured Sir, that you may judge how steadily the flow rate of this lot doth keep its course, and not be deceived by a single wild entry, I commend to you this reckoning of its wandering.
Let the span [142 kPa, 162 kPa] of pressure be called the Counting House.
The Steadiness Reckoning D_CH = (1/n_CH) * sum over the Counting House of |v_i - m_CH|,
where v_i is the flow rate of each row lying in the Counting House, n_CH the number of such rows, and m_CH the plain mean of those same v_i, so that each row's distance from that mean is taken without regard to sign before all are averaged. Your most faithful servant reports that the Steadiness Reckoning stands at 10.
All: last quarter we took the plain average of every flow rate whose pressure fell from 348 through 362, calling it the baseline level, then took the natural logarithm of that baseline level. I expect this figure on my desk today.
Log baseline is 6.06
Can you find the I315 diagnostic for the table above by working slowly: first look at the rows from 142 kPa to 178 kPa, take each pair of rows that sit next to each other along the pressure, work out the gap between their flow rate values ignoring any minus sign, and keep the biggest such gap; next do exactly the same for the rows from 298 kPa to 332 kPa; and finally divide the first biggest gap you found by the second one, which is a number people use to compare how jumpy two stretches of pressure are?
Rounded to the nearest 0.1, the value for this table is 1.5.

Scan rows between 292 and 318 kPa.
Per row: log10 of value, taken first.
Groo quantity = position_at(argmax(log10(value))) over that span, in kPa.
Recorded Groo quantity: 300.0 kPa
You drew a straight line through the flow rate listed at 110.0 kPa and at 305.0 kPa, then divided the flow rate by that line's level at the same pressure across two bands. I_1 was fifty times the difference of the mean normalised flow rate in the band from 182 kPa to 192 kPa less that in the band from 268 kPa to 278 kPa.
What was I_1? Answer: -4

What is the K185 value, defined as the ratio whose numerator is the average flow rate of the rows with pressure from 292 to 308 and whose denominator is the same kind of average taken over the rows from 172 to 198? 1.08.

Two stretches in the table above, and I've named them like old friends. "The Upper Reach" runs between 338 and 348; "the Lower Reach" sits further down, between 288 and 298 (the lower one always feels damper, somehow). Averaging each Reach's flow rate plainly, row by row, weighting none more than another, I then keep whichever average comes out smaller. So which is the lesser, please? 439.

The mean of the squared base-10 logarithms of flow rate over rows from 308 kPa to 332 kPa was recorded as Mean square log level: 7.00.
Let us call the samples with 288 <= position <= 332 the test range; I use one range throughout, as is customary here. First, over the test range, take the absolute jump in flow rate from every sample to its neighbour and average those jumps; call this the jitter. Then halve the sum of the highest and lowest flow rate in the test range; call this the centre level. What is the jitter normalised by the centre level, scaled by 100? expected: 1.5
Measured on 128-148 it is 2.3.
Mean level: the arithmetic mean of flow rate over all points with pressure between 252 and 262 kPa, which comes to 446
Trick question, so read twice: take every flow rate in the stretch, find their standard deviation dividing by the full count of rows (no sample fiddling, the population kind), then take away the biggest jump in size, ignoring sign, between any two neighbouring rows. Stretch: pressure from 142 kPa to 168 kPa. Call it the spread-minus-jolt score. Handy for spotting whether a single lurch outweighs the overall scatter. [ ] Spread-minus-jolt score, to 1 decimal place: -17.0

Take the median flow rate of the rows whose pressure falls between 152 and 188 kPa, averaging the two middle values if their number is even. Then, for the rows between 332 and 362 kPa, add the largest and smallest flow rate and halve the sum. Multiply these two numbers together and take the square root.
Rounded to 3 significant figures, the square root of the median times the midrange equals 427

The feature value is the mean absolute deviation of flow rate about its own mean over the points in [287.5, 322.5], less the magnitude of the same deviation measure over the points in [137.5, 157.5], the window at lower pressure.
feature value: -5.2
